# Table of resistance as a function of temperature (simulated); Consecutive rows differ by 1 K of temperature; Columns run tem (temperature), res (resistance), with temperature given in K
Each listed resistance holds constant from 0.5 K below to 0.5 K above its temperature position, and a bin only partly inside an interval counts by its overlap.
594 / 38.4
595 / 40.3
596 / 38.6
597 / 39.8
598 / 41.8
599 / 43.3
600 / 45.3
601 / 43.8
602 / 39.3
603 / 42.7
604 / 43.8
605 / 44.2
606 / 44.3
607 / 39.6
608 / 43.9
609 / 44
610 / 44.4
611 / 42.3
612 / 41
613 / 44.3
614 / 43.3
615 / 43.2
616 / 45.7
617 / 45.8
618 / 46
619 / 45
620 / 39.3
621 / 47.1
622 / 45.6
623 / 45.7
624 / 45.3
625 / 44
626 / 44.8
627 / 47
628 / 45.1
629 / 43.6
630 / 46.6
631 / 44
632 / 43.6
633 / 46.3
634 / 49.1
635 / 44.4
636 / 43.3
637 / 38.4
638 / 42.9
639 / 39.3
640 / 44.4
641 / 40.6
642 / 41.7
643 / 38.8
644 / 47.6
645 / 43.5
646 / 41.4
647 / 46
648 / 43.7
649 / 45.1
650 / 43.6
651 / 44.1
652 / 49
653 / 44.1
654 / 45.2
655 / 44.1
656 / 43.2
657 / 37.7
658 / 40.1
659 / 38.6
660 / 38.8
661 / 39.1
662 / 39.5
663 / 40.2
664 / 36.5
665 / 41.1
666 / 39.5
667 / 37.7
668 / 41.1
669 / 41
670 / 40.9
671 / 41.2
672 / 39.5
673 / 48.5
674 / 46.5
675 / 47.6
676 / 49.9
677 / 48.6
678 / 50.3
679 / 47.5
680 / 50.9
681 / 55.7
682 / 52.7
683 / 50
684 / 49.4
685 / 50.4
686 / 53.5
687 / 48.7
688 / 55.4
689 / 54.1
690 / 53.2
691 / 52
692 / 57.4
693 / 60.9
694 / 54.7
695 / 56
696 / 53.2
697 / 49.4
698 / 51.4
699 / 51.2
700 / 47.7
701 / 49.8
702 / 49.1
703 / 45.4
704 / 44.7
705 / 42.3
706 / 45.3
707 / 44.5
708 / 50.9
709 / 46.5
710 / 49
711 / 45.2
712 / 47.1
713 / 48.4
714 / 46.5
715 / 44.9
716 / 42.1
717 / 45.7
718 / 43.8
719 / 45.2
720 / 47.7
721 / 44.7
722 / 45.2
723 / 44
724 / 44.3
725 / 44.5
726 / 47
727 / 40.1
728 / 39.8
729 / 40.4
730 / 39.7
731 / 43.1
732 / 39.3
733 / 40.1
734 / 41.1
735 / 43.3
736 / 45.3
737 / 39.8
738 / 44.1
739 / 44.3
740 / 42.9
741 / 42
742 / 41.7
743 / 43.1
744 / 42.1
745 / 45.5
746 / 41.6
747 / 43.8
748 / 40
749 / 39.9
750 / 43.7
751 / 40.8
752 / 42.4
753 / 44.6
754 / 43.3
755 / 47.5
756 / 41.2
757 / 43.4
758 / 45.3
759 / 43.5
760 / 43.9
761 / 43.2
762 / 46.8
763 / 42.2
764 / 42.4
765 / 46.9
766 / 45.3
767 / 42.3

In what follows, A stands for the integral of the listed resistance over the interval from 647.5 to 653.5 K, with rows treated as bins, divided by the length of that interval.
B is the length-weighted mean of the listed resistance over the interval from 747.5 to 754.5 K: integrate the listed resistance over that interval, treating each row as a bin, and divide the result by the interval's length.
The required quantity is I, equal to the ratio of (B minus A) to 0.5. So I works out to -6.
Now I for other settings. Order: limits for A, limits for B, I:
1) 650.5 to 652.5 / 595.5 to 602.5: -10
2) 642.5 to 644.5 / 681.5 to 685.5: 15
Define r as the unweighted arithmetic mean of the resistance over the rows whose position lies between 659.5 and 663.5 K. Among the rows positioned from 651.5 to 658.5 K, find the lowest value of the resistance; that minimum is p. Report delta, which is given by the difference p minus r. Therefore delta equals -2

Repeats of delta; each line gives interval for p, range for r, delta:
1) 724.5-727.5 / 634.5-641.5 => -2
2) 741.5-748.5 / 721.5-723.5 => -5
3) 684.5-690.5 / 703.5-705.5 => 5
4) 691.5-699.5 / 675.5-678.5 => 0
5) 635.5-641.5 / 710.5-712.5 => -8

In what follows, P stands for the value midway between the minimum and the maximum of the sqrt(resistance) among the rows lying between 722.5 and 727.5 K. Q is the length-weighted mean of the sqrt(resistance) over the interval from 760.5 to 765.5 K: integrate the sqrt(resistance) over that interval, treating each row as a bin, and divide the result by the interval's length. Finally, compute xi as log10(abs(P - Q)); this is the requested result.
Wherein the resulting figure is -1.2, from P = 6.59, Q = 6.65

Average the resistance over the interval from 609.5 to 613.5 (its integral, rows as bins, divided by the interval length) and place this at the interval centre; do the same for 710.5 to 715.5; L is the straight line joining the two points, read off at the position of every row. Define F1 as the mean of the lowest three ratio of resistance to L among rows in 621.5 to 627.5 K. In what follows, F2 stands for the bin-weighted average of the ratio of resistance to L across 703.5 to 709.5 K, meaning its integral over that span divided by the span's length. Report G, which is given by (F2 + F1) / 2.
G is 1.01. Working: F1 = 1.03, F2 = 0.99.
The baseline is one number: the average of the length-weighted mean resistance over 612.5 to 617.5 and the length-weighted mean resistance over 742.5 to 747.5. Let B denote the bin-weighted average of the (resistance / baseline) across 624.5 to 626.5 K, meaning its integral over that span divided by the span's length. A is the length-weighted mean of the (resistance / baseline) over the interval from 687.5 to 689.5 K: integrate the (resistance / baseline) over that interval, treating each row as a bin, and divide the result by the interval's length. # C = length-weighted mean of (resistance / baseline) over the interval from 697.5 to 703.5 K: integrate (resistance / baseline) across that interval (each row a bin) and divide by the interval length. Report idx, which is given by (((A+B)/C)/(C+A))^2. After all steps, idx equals 0.73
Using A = 1.25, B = 1.01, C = 1.12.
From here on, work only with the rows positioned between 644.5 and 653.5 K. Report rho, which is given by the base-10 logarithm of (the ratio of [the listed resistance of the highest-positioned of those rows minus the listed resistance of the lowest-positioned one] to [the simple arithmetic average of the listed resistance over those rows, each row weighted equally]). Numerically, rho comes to -1.87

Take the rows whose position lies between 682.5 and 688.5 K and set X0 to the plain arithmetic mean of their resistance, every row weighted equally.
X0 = 51.2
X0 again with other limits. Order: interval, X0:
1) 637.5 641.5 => 41.8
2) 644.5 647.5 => 43.6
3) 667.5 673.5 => 42.0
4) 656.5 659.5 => 38.8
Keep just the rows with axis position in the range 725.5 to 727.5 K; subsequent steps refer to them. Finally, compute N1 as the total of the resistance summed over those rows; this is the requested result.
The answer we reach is 87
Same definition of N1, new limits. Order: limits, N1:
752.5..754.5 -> 88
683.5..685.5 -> 100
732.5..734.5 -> 81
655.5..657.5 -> 81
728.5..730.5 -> 80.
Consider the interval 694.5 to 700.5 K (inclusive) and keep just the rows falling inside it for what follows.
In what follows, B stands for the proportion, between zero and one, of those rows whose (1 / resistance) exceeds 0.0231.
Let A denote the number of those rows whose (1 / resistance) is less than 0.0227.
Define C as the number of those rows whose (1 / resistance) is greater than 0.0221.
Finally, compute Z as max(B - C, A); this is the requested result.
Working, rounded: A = 6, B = 0.0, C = 0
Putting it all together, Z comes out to 6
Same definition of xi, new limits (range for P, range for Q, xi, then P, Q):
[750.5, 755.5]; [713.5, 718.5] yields -1.4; 6.64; 6.68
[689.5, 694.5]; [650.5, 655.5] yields -0.1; 7.51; 6.73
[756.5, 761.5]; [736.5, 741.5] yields -0.9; 6.65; 6.53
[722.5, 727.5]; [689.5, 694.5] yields -0.1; 6.59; 7.46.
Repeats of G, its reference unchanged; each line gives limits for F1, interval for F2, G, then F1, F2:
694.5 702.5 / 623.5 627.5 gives 1.05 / 1.06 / 1.04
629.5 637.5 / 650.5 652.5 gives 1.00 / 0.95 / 1.05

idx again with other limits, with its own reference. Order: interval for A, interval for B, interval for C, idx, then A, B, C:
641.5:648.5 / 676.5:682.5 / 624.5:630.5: 1.07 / 0.99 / 1.16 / 1.03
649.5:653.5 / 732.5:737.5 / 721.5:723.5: 0.91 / 1.03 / 0.96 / 1.02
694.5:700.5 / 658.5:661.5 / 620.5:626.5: 0.81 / 1.17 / 0.89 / 1.04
